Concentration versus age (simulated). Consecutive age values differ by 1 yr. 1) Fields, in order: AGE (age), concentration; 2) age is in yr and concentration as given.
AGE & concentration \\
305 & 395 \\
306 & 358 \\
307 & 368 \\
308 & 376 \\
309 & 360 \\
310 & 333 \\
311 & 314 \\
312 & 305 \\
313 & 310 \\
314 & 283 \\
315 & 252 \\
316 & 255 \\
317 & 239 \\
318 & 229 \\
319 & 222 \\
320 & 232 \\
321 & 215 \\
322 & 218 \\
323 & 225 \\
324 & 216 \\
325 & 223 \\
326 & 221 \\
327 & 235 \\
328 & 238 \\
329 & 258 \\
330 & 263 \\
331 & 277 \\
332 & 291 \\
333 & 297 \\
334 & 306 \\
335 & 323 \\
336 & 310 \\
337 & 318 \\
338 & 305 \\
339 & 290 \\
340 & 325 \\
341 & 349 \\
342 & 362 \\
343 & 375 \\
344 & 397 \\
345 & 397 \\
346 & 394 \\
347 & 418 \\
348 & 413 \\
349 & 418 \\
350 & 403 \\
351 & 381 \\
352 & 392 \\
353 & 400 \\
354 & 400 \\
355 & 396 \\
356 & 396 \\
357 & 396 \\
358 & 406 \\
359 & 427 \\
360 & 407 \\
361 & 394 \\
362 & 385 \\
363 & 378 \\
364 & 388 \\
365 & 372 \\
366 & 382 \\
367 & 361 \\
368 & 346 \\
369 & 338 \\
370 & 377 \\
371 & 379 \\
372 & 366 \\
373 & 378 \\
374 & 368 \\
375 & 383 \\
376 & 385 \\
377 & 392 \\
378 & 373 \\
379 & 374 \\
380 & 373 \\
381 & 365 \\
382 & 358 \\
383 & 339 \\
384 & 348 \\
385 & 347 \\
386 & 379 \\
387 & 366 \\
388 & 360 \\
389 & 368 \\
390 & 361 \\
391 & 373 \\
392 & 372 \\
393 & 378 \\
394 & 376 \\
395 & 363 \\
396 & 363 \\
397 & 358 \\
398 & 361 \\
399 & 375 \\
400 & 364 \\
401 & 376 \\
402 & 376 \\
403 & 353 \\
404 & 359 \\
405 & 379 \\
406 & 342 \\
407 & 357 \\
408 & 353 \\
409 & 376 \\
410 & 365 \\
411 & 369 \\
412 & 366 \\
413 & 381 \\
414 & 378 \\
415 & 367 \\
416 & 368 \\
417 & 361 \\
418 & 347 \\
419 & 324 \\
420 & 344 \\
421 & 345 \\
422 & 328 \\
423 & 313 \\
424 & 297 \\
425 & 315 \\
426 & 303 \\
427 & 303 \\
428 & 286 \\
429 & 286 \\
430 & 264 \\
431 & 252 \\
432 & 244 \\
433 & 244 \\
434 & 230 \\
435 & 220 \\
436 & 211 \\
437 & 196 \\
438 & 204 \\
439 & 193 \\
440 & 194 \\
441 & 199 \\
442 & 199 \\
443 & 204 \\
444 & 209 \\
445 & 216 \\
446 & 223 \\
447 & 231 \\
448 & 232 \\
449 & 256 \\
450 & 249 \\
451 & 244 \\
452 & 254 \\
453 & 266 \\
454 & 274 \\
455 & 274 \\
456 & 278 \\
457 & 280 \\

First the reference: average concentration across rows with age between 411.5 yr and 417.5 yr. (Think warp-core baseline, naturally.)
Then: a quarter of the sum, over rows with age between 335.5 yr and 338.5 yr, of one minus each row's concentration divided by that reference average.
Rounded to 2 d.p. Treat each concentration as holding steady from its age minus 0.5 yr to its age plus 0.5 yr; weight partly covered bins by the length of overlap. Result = 0.12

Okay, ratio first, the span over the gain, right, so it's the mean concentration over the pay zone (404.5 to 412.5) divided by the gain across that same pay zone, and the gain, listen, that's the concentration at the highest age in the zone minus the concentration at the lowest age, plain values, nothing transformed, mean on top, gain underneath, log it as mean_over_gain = -28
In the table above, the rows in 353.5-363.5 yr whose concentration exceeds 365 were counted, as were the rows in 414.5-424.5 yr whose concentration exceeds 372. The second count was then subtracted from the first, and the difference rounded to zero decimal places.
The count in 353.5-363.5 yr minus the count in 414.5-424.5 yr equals 10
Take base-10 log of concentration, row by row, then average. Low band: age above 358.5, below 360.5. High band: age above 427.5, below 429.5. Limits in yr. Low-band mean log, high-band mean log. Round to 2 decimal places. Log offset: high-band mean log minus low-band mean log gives -0.16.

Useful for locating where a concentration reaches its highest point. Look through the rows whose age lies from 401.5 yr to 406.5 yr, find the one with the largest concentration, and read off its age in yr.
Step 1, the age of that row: 405 yr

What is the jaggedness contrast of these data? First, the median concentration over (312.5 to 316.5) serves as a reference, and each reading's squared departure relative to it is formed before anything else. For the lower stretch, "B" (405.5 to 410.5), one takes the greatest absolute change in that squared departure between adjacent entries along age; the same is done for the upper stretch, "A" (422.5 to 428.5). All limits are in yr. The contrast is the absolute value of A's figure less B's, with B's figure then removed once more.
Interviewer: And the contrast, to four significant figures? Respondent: -1332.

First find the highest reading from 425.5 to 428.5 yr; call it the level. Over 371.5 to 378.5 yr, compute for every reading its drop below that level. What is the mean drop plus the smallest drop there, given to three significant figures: -164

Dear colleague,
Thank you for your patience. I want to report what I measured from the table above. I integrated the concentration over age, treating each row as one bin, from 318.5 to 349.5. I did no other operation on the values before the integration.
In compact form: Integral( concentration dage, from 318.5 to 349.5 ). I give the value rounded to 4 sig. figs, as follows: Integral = 9331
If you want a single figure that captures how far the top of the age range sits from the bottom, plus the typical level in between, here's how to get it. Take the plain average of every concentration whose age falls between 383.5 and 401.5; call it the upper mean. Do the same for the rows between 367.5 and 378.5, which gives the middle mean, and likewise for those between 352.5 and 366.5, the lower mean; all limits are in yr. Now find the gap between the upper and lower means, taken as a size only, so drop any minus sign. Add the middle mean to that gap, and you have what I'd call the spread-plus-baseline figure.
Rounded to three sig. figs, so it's 400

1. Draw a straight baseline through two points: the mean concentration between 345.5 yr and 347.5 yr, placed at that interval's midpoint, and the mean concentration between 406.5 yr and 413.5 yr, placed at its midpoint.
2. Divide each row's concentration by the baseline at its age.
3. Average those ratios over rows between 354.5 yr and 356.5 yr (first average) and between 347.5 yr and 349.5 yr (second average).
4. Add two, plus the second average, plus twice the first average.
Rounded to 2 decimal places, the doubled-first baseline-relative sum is 5.00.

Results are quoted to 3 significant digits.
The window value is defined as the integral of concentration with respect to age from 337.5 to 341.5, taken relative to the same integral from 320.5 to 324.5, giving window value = 1.45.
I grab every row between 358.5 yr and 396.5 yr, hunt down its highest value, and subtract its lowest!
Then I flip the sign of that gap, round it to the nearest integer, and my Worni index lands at -89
